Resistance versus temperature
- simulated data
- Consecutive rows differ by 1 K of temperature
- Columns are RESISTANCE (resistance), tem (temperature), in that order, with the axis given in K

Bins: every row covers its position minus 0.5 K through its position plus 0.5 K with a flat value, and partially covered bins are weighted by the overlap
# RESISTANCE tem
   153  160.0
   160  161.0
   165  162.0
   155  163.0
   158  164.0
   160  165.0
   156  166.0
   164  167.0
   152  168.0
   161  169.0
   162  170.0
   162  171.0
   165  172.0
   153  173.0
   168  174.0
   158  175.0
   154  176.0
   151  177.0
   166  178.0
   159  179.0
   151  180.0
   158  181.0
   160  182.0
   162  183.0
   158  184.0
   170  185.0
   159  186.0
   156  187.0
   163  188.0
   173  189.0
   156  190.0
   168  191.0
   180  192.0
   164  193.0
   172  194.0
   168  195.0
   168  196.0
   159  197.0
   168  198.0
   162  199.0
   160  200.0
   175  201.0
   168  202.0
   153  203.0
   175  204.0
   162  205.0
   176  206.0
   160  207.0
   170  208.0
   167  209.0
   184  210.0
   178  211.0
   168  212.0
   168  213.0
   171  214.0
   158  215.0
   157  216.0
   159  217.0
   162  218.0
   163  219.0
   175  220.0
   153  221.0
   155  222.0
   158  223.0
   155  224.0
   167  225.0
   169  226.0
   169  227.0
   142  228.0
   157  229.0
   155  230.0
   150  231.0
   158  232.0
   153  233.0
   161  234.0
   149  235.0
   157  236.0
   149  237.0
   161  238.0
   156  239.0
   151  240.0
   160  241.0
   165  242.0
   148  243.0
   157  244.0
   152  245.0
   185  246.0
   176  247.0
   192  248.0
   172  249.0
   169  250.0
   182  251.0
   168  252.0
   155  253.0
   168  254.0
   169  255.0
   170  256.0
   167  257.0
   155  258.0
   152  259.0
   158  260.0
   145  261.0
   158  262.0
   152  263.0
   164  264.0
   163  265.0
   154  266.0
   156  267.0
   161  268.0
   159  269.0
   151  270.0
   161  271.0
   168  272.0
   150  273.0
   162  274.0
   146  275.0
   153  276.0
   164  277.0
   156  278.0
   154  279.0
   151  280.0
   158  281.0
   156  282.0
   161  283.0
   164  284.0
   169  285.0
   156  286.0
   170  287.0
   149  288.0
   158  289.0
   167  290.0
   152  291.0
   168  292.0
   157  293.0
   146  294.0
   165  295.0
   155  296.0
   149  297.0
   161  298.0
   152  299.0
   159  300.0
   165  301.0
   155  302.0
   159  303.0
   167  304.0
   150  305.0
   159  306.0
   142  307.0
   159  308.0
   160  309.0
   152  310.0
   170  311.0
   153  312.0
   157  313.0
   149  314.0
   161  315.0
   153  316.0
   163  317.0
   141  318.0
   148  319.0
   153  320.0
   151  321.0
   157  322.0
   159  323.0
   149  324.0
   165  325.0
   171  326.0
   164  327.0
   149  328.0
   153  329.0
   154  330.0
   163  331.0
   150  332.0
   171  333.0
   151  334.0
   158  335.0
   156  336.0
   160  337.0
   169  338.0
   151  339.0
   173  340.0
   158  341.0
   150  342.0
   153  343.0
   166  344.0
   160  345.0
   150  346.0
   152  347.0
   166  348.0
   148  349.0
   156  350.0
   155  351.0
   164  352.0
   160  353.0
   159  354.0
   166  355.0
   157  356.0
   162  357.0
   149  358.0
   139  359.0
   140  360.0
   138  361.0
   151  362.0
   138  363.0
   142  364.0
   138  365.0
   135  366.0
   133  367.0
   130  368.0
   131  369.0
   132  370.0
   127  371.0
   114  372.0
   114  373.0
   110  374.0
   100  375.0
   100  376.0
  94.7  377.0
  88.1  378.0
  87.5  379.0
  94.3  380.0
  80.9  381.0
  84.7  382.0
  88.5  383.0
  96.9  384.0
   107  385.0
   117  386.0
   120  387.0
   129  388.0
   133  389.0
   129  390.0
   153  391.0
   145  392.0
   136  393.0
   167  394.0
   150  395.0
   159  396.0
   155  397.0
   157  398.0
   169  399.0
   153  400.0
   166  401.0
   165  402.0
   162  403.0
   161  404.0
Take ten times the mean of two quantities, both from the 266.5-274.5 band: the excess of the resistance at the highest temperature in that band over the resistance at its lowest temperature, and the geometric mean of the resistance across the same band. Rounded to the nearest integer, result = 822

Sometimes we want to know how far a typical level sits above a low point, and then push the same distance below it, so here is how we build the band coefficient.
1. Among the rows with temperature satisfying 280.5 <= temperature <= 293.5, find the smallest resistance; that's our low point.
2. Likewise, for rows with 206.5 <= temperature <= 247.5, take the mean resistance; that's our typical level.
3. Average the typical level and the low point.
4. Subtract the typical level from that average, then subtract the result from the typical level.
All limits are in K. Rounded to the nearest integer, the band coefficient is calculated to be 167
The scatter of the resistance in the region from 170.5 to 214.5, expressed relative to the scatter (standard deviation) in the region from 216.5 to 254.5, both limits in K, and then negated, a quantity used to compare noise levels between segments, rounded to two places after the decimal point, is -0.73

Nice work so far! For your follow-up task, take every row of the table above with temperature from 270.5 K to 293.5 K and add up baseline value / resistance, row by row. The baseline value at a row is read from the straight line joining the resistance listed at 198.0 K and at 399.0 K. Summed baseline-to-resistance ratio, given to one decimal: 24.5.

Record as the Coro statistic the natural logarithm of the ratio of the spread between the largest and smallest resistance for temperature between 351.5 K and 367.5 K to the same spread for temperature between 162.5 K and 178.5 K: 0.66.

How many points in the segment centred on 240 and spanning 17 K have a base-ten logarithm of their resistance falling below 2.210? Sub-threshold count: 13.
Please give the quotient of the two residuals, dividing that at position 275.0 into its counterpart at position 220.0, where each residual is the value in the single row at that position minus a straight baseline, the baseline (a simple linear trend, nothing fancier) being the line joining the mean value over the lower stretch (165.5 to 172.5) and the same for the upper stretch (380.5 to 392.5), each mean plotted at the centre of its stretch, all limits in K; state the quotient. 3.3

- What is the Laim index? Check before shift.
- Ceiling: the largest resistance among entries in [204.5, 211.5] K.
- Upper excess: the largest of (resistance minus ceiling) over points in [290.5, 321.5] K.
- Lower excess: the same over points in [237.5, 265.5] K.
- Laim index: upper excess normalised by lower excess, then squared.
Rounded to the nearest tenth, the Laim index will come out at 3.1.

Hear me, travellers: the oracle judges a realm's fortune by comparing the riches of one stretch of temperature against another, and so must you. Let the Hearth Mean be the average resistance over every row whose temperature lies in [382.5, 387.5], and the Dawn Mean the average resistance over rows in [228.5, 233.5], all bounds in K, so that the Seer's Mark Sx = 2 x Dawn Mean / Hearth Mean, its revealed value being 2.9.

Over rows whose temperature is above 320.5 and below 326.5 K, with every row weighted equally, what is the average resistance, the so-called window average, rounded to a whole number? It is 159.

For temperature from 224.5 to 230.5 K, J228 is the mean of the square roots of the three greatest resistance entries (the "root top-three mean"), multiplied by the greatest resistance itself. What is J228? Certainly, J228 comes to 2193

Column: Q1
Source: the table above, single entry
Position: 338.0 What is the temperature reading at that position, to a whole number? 169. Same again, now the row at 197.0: 159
